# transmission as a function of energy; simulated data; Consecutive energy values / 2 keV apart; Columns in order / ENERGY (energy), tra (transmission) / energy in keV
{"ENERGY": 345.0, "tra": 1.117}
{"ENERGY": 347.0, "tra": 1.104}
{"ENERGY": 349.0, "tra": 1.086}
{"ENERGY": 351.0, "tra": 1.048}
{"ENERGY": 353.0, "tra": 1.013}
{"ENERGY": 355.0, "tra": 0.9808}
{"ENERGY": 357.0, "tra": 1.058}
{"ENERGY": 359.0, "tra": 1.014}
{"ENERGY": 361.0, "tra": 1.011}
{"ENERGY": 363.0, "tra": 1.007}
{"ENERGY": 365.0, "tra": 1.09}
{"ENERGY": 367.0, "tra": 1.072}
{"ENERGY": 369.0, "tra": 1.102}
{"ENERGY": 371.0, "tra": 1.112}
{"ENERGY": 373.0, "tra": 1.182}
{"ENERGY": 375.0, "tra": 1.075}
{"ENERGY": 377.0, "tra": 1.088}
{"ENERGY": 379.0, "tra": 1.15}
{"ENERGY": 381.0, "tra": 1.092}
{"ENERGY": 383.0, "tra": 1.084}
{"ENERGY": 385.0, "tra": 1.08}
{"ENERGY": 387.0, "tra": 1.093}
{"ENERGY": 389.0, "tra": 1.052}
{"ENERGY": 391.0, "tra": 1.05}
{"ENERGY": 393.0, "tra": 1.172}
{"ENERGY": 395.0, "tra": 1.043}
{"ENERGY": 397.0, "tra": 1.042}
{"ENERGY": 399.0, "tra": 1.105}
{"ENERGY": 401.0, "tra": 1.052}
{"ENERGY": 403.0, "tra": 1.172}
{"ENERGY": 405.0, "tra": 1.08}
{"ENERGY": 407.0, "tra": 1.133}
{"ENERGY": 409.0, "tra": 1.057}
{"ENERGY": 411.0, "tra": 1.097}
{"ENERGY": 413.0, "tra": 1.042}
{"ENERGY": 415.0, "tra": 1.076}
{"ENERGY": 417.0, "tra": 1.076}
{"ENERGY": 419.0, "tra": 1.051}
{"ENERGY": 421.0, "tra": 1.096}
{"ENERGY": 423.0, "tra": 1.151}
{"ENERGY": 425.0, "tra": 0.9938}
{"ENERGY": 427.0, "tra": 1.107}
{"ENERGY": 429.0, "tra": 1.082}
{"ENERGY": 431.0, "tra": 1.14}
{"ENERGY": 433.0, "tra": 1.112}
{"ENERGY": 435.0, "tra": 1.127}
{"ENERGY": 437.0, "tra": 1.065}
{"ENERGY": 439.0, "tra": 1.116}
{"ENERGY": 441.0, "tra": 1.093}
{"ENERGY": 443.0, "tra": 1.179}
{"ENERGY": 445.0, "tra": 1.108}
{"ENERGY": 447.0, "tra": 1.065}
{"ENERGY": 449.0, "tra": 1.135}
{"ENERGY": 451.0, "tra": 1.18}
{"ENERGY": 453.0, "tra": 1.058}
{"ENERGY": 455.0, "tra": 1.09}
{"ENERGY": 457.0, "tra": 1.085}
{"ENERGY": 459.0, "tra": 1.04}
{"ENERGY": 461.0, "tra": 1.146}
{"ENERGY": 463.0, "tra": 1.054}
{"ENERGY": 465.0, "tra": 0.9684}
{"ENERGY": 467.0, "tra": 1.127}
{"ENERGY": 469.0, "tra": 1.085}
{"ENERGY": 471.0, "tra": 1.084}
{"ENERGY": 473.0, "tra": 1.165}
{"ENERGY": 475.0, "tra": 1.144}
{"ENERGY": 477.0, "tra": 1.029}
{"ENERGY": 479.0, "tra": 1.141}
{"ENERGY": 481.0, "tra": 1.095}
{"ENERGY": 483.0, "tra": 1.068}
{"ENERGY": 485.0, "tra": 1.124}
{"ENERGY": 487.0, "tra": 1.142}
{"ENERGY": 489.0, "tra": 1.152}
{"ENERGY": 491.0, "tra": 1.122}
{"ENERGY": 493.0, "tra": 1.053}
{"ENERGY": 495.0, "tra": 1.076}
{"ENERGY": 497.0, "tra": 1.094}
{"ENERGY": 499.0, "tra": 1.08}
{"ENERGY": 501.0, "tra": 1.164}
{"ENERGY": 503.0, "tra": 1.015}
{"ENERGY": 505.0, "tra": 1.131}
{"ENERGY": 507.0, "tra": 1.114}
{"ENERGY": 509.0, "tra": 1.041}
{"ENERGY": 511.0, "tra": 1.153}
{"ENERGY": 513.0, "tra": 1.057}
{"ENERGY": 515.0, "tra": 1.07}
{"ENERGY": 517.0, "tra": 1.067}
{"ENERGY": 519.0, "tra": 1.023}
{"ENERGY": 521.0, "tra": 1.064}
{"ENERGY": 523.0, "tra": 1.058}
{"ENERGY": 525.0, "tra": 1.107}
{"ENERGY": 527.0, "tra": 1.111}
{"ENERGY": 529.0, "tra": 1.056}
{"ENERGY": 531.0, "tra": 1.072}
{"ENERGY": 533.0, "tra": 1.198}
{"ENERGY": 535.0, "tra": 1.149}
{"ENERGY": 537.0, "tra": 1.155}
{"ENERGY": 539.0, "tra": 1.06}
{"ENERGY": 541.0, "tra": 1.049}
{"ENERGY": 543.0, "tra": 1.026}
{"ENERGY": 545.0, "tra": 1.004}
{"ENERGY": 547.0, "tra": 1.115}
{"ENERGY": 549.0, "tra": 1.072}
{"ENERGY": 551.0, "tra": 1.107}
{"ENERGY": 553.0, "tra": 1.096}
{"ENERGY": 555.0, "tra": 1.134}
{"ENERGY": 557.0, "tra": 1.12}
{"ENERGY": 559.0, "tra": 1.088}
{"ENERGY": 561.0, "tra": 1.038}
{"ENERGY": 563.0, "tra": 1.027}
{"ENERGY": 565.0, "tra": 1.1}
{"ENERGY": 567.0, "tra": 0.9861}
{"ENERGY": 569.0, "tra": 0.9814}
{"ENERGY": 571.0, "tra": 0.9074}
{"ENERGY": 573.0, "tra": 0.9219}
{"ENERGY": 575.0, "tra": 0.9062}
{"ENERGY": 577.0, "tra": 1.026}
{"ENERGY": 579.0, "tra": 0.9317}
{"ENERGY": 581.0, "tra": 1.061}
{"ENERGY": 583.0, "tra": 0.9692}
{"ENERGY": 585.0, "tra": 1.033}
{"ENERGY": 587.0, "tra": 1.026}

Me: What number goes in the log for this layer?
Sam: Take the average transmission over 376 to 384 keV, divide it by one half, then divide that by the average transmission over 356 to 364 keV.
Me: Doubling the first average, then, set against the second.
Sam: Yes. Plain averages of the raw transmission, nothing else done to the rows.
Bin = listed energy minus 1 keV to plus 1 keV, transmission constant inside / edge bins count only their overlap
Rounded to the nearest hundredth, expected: 2.16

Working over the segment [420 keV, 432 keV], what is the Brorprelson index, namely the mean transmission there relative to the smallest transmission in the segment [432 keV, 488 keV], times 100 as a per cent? 113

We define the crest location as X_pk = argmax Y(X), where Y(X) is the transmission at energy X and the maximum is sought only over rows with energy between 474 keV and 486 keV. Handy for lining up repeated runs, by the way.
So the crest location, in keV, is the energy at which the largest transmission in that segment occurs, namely 475.0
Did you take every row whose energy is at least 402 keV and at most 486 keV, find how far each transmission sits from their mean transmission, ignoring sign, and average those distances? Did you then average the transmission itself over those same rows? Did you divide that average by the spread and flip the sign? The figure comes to -30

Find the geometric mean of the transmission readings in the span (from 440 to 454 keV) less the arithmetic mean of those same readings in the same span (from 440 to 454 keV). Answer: -0.0010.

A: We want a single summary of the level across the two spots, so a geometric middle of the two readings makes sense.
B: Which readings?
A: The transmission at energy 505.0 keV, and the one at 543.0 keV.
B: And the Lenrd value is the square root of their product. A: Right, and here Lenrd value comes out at 1.08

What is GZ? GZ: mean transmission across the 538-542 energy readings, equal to 1.05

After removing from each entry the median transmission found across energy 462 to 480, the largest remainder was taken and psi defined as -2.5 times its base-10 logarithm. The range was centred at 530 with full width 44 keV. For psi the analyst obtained 2.4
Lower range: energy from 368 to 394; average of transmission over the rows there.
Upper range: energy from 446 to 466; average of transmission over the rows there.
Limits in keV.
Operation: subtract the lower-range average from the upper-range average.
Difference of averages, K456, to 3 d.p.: -0.020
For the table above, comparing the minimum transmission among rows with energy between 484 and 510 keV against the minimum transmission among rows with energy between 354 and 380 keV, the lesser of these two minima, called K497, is 0.98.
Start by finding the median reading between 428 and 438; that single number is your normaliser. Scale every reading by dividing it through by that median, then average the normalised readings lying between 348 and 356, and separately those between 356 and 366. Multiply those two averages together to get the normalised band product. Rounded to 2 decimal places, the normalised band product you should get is 0.86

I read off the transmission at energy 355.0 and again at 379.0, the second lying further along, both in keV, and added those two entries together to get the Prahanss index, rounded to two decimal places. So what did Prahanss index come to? 2.13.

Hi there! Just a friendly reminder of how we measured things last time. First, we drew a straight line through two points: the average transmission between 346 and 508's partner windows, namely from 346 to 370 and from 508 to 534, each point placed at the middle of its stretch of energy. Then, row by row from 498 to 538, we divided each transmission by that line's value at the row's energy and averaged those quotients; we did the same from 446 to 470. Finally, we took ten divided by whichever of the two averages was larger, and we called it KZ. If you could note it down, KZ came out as 9.8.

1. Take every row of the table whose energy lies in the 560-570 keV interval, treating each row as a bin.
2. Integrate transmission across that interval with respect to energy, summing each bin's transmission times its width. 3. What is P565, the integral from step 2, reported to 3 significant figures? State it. 10.3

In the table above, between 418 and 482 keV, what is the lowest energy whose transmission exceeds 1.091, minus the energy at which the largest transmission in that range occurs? -30 keV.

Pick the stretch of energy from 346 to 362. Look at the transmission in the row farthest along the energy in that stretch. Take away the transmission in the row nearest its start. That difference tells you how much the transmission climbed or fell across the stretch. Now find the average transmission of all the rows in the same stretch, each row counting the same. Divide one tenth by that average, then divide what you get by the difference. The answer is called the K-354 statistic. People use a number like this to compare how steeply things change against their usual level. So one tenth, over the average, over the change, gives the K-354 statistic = -1.0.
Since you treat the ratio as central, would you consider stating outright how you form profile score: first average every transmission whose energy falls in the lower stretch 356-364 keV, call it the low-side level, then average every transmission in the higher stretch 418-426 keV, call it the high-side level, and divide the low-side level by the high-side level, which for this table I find 0.953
